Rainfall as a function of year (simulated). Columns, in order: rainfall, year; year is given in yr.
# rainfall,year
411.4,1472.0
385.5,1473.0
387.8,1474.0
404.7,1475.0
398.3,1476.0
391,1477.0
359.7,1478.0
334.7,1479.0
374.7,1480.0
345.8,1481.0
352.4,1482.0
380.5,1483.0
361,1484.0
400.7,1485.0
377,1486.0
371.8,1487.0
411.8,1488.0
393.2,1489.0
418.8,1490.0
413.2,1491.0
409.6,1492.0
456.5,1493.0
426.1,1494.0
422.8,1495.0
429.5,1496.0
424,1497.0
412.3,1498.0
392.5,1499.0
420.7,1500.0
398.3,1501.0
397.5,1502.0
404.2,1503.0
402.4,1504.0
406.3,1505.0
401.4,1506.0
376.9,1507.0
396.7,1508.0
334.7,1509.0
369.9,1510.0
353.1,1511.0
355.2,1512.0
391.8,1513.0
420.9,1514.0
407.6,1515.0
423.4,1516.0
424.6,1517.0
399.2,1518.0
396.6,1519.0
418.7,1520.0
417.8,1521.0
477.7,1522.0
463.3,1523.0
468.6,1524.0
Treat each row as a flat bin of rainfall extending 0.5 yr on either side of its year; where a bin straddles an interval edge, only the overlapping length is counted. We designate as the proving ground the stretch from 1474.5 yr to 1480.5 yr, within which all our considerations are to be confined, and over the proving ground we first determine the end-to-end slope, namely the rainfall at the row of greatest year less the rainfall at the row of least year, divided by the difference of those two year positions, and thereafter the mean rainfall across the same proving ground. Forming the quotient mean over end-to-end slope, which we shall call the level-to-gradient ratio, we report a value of -63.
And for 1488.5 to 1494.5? 64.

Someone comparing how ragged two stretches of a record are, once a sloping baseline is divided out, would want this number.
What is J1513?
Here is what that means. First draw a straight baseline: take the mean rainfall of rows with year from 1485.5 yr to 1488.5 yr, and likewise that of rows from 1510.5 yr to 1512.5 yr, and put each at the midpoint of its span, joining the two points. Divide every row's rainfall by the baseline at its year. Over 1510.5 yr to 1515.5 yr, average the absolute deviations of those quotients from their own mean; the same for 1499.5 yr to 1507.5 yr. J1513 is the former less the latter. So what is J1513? 0.06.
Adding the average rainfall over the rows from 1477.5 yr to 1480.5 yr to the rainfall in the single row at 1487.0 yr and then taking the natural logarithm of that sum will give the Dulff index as 6.591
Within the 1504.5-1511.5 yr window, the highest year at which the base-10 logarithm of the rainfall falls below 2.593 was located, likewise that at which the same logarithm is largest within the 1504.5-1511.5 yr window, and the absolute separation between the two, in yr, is 6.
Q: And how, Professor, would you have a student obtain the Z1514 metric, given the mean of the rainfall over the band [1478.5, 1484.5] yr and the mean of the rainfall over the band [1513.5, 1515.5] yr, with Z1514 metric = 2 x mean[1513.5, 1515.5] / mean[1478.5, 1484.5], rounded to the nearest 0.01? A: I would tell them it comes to 2.31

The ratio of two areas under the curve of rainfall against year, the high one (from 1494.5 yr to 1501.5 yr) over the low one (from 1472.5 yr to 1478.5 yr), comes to 1.25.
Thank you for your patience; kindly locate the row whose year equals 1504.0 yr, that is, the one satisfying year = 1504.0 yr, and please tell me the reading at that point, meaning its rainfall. 402.4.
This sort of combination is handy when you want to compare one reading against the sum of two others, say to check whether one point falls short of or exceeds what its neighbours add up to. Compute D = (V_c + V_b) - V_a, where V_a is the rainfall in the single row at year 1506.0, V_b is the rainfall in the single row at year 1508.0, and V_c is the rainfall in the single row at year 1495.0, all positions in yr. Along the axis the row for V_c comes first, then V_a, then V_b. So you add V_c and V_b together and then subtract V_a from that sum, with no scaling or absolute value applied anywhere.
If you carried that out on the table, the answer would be 418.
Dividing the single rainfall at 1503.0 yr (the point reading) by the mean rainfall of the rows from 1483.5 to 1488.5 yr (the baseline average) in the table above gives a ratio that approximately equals 1.05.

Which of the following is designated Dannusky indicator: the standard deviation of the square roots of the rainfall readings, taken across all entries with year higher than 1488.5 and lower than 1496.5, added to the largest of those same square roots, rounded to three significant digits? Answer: 21.8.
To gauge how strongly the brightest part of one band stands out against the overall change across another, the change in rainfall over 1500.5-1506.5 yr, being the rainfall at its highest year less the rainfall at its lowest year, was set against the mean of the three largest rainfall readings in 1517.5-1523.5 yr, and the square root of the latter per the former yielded 12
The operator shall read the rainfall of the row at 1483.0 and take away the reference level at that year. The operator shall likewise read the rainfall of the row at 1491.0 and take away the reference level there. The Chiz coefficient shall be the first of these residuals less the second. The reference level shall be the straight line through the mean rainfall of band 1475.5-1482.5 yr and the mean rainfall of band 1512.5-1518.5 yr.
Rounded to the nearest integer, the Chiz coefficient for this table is -23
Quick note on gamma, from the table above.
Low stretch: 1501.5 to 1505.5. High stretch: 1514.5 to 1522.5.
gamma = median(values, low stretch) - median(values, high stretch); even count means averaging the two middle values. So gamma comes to -15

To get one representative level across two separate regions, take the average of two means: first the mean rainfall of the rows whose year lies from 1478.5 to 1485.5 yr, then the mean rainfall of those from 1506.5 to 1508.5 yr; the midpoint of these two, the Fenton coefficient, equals 376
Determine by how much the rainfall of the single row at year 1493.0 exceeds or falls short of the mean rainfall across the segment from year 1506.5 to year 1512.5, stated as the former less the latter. 92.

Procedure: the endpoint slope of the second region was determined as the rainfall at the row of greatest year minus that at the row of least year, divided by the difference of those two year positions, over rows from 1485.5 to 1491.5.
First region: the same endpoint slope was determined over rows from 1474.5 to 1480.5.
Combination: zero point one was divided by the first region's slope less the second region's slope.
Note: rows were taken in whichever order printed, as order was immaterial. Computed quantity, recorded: -0.008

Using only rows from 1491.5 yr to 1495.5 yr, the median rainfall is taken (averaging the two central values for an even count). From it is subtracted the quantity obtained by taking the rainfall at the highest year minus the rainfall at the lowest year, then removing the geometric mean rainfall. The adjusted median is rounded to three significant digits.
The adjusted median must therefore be 840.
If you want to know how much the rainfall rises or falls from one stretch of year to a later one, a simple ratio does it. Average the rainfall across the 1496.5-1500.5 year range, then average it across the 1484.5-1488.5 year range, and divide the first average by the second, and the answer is 1.06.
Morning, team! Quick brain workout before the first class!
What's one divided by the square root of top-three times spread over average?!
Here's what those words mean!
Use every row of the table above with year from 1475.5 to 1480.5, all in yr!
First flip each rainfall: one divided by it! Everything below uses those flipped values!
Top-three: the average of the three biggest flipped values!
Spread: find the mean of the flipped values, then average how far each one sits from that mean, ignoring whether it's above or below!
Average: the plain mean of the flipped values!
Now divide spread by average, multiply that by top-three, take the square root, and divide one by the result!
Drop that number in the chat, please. 81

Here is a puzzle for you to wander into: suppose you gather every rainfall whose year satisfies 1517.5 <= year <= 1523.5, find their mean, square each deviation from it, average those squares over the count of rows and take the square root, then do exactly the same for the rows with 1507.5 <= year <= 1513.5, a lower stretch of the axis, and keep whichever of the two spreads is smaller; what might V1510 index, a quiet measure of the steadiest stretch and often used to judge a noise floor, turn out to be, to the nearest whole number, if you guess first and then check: 22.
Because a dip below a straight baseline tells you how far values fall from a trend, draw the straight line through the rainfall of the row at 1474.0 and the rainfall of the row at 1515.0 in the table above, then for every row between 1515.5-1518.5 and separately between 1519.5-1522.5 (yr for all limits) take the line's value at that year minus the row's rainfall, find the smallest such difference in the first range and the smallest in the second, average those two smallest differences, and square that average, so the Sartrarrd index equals 1712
